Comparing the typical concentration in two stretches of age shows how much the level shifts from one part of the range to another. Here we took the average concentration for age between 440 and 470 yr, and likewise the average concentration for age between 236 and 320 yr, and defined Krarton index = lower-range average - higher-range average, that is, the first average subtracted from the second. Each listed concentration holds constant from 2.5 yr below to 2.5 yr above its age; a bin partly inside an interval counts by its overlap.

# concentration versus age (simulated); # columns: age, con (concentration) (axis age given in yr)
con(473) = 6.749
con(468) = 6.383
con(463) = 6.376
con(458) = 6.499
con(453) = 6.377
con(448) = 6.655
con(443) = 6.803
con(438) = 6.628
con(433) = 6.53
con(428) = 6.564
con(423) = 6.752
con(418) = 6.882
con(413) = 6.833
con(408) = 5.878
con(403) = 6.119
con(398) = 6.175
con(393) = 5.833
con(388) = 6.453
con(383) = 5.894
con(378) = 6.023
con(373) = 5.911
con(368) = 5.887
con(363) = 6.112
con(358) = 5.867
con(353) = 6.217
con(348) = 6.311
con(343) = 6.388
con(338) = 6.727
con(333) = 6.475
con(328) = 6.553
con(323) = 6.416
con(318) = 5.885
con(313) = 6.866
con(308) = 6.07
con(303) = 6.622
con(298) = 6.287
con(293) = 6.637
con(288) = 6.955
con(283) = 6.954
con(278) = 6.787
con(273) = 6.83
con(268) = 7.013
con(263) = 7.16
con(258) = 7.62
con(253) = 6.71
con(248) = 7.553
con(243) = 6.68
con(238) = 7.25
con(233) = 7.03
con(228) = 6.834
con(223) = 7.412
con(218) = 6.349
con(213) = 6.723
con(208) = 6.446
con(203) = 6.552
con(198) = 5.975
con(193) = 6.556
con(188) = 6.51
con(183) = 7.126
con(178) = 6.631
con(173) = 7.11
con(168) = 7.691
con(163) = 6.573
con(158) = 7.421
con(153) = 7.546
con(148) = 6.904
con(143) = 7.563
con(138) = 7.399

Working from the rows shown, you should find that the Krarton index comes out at 0.30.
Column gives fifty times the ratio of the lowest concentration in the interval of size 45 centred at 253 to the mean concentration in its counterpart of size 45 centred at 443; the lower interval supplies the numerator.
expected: 51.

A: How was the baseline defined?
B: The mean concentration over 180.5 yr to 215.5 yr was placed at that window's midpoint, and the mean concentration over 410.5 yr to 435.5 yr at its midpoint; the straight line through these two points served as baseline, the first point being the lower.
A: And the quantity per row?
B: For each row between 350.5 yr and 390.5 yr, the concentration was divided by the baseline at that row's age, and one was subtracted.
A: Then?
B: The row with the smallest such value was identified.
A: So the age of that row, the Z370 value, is 358 yr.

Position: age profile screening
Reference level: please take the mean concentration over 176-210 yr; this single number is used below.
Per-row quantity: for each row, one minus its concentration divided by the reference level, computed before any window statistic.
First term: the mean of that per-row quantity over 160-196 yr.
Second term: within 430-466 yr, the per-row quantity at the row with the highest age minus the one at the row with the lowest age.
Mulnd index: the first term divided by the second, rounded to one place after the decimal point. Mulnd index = -2.2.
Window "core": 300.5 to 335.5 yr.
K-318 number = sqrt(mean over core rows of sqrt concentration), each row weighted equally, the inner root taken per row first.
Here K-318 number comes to 1.59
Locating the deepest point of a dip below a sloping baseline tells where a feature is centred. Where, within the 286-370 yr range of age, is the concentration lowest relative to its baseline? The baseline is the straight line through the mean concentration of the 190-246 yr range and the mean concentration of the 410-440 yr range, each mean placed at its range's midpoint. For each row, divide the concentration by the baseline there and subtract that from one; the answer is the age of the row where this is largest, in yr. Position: 358 yr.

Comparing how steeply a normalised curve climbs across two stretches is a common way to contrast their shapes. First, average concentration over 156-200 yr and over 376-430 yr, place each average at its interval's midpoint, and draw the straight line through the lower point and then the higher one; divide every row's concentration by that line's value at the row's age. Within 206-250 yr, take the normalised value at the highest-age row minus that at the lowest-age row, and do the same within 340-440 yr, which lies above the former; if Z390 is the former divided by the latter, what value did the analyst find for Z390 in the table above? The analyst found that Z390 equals 2.4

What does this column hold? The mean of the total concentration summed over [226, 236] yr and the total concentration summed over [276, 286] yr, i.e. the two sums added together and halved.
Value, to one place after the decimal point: 13.8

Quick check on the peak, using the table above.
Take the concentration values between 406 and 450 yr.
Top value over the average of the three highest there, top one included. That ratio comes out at 1.01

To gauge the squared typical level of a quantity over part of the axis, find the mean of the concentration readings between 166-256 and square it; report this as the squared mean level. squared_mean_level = 47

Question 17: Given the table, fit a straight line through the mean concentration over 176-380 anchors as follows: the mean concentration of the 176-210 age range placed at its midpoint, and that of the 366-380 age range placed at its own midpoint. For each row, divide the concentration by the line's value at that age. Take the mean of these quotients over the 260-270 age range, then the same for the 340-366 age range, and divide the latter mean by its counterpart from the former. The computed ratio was 0.91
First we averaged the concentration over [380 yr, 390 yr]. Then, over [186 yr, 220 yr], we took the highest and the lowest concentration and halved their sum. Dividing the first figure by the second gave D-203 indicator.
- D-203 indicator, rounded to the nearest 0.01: 0.97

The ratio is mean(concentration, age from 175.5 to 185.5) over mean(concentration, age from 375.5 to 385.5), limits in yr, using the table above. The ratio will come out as 1.15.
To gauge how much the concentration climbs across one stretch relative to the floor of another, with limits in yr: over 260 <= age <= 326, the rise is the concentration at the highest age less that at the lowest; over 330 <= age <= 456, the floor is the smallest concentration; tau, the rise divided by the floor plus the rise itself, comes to -0.9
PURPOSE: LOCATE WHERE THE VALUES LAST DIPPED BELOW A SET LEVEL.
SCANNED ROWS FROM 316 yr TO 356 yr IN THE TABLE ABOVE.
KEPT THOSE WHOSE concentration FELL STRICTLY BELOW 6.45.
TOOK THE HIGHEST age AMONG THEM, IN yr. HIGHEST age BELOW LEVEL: 353 yr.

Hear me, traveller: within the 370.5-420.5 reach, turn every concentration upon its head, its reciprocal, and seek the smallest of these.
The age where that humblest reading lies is 418 yr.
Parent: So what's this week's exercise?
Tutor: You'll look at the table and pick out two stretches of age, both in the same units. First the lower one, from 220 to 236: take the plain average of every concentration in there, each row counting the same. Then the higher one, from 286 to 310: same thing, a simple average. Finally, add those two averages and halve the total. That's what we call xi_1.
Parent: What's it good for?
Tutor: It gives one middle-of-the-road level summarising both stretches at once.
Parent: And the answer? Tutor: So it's 6.8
